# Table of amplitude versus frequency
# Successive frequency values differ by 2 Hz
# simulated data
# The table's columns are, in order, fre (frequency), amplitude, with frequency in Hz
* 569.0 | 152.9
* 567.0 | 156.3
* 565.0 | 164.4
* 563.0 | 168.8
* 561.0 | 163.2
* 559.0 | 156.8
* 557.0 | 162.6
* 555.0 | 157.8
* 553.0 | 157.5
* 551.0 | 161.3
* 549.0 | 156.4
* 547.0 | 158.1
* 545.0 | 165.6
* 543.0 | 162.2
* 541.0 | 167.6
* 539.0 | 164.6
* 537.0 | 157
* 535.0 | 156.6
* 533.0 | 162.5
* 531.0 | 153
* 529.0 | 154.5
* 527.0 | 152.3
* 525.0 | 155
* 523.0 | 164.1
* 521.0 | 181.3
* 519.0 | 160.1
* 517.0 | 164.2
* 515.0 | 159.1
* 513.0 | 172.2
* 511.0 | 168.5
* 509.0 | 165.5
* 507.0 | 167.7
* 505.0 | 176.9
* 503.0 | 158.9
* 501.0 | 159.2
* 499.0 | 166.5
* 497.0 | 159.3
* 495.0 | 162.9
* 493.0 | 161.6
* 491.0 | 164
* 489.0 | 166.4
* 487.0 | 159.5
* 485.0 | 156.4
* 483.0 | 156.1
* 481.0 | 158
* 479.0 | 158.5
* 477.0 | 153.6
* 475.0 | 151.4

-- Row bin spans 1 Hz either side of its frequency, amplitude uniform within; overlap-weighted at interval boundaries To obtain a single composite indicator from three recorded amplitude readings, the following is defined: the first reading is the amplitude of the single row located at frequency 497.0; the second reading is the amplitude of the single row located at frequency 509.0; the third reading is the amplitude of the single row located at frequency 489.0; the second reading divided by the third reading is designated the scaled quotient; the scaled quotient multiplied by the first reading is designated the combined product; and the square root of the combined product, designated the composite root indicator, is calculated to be 12.6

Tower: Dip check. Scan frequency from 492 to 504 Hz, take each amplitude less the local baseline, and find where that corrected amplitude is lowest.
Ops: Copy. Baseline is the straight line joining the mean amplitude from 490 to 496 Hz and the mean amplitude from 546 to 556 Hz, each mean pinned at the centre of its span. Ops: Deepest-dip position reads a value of 497.0 Hz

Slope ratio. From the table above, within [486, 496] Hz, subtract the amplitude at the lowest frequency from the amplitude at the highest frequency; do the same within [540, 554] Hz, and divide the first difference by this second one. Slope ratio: -0.3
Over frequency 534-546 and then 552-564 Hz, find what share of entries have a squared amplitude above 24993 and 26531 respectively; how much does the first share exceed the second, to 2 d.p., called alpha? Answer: 0.33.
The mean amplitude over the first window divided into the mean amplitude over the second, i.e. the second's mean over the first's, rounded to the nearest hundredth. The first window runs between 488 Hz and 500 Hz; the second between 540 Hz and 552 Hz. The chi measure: 0.99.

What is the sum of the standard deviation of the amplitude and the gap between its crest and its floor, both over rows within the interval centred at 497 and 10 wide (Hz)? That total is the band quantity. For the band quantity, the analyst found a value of 10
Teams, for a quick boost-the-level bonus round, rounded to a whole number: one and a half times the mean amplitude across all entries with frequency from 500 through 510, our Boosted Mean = 248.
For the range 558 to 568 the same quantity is 243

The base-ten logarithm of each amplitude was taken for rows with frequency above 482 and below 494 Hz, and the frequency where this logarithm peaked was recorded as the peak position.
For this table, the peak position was 489.0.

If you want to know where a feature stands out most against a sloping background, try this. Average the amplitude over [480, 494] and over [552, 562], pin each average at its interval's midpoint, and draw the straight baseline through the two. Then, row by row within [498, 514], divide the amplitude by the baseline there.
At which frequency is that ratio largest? 505.0 Hz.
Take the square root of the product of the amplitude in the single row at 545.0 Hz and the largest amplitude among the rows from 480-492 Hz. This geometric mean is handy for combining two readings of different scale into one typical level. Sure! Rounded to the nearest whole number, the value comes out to 166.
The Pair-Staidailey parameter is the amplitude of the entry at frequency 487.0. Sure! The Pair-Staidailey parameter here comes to 159.5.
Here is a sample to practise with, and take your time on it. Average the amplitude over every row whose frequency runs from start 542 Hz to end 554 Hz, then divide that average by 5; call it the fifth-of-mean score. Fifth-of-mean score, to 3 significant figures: 32.0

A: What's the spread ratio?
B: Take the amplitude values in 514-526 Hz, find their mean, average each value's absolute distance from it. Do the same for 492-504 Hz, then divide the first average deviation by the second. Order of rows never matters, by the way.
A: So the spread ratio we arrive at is 2.6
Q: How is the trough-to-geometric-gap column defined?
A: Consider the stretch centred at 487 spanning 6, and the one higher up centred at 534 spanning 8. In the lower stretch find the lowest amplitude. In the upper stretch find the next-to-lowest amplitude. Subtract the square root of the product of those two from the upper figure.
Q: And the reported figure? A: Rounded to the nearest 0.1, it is 0.1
